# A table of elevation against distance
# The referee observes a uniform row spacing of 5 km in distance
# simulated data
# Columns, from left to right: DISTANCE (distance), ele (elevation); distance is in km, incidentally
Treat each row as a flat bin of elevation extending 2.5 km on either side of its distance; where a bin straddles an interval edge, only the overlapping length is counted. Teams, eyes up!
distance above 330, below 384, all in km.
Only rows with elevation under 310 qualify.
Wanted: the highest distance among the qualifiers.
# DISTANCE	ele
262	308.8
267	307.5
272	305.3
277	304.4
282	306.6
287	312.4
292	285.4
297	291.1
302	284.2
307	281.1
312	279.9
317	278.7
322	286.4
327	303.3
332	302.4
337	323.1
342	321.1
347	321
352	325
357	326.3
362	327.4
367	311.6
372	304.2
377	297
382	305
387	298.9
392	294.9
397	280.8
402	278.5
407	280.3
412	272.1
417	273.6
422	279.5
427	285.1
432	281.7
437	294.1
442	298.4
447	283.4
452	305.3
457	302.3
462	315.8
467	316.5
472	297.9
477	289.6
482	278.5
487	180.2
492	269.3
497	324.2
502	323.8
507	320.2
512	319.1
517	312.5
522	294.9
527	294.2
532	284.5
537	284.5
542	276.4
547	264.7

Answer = 382 km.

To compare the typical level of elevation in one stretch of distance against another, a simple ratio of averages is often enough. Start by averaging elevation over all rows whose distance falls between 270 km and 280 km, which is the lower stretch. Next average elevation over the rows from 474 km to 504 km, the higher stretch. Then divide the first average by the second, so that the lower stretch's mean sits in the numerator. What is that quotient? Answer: 1.10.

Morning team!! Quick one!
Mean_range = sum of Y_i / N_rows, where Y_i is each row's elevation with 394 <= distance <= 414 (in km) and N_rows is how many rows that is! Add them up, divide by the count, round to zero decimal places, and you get 278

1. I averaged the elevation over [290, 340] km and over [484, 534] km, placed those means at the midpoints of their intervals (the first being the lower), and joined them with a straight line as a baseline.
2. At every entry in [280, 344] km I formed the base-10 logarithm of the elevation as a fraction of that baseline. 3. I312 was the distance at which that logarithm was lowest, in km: 317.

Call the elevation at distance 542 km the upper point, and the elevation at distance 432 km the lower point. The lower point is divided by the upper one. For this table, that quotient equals 1.02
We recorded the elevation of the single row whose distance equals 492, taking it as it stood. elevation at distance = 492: 269.3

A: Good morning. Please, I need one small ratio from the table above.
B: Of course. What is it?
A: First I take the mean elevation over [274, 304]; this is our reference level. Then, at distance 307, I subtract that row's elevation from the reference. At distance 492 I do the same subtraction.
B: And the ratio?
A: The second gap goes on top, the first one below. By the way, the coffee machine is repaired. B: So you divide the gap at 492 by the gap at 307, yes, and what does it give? 1.7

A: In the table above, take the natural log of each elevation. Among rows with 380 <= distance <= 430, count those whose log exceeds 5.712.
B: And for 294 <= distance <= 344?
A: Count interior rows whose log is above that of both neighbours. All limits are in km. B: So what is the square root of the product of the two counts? 1.41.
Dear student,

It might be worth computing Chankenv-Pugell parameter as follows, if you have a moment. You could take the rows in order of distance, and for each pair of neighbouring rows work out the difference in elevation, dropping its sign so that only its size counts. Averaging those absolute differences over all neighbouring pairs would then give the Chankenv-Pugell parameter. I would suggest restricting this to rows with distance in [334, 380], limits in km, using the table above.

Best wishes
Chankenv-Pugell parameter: 4.9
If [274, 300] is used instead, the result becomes 10.2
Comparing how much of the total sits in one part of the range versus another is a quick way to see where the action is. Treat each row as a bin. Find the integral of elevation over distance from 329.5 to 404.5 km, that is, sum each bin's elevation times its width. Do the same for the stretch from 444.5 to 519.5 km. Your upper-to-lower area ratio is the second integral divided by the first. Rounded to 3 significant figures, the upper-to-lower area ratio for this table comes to 0.961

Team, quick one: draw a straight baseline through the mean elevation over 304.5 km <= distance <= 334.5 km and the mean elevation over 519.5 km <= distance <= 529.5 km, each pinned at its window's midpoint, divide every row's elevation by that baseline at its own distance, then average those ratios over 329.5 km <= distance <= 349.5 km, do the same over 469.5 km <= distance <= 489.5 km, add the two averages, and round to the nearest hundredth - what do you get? 1.99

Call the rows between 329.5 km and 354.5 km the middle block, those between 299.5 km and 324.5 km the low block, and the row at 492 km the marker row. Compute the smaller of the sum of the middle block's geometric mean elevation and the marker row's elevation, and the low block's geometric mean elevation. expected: 282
